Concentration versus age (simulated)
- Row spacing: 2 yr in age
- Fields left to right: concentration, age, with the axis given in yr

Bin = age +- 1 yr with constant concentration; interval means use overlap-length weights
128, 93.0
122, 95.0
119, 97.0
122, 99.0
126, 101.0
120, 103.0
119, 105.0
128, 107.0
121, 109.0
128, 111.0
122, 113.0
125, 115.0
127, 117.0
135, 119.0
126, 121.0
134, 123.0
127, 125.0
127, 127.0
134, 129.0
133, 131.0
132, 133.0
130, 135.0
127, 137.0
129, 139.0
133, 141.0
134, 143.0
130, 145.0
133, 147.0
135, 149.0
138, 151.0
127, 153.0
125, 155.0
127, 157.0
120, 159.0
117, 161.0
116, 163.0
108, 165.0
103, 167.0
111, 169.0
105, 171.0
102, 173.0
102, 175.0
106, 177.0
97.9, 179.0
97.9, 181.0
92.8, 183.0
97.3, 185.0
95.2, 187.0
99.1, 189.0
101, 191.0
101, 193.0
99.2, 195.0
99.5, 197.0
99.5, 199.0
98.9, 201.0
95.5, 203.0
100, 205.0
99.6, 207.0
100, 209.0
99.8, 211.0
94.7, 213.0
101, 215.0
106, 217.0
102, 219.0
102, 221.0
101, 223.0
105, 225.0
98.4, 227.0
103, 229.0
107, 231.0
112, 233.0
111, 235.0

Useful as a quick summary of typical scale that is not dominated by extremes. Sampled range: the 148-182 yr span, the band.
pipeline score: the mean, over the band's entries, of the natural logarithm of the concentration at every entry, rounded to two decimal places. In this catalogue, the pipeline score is 4.73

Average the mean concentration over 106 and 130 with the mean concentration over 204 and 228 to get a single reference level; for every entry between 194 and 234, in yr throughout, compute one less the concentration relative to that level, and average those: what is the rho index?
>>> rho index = 0.11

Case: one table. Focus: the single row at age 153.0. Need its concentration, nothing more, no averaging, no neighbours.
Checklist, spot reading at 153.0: 127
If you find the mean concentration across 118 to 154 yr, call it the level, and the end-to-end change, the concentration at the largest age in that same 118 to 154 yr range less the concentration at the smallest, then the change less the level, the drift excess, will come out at -139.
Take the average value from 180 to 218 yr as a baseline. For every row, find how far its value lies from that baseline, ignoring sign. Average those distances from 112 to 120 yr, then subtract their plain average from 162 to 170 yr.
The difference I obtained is 18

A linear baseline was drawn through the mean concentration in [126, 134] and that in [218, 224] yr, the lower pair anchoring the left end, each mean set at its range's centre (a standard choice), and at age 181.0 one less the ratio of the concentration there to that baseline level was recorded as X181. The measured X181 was 0.15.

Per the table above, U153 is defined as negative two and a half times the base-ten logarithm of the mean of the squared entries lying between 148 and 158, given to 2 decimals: -10.58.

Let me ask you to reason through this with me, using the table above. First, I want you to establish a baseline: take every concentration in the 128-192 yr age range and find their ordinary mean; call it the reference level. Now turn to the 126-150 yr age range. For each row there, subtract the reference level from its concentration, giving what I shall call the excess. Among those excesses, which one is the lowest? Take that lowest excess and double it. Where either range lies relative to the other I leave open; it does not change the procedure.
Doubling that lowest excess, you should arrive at 20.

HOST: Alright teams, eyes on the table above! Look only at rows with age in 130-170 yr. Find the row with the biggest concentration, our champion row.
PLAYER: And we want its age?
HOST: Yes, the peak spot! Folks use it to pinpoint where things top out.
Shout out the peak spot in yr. 151.0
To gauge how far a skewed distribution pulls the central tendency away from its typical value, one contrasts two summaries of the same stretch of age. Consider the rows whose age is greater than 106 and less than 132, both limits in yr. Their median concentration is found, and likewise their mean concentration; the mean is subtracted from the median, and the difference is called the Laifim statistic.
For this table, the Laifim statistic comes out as -1.2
